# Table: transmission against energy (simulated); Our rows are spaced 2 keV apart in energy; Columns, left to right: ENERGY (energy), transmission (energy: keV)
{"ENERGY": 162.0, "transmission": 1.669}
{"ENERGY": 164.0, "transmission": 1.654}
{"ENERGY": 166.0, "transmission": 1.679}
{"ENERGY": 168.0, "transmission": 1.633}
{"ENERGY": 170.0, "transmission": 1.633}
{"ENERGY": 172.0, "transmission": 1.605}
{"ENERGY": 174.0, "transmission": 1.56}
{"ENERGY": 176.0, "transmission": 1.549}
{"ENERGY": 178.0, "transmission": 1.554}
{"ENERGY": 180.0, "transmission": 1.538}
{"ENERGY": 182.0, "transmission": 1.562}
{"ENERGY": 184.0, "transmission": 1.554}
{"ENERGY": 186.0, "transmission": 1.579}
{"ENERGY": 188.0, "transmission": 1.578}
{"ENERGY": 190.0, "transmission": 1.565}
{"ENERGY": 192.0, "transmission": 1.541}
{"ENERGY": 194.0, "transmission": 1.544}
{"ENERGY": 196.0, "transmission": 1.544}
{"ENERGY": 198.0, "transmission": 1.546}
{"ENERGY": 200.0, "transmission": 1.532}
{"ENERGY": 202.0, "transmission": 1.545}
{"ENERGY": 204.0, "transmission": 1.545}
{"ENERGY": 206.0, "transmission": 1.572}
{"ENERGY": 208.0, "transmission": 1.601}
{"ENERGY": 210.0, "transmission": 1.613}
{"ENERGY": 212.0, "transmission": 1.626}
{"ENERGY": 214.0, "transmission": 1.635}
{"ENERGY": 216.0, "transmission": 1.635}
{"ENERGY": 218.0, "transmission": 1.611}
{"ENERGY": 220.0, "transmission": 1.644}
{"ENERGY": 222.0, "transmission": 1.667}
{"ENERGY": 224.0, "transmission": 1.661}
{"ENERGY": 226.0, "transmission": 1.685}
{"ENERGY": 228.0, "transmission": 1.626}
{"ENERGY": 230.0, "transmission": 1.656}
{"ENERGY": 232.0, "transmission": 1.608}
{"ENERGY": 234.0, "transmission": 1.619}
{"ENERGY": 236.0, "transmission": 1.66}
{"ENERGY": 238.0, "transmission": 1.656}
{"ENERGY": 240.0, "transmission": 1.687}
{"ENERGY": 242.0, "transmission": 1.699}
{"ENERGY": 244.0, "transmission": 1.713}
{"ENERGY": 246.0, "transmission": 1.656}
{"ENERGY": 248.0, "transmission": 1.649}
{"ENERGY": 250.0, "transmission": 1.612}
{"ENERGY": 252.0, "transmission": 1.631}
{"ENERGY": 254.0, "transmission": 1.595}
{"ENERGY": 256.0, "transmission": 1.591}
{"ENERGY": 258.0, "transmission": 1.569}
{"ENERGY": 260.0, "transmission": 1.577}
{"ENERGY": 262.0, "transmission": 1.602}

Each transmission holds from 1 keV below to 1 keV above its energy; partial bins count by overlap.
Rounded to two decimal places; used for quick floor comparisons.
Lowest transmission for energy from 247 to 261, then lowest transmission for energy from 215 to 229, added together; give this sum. 3.18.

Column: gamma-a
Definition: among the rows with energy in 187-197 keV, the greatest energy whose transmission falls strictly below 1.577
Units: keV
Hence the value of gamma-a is 196.0 keV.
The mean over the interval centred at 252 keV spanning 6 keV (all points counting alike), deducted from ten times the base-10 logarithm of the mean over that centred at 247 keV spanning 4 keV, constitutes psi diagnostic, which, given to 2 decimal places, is 0.57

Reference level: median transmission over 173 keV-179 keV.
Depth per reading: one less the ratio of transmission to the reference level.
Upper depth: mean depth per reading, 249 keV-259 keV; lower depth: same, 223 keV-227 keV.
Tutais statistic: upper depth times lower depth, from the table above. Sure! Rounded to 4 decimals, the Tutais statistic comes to 0.0022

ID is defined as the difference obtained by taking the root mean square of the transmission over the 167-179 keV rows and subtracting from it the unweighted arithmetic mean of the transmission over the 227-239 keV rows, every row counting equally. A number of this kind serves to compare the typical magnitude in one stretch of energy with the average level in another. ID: -0.048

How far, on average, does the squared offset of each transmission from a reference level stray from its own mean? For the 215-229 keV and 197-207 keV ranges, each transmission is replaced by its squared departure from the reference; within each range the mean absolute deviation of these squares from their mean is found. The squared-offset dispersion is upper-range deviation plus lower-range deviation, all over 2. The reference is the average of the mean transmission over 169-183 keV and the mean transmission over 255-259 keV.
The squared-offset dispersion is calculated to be 0.0017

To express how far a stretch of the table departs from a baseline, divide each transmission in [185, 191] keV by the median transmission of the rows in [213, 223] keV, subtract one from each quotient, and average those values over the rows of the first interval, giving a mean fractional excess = -0.04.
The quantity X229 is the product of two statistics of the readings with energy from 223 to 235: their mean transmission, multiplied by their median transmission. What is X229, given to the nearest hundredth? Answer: 2.70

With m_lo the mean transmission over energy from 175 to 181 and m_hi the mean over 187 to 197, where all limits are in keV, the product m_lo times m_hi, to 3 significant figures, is 2.40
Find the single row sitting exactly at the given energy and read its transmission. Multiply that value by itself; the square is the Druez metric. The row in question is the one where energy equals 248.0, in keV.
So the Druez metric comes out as 2.72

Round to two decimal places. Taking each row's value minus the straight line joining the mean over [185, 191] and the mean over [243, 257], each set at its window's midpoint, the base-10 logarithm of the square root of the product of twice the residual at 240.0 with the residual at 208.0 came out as -1.53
